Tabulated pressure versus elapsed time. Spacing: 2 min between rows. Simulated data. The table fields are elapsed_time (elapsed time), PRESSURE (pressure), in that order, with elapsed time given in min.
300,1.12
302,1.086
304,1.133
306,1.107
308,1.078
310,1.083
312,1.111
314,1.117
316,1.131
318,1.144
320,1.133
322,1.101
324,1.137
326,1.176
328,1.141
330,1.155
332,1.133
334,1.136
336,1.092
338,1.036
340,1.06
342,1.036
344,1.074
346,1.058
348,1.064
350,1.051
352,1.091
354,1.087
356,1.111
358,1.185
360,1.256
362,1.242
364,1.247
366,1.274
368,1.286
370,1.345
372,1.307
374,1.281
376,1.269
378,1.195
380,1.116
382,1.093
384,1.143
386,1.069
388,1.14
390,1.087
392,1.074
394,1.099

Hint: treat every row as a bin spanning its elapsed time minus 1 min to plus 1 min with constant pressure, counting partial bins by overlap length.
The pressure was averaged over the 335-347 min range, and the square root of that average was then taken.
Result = 1.03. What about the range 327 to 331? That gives 1.07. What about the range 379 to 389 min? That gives 1.05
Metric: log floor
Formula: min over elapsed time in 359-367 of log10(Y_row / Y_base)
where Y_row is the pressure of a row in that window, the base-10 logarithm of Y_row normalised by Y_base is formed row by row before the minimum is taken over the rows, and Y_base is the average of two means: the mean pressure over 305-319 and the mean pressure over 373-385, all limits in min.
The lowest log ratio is 0.035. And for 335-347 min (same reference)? -0.044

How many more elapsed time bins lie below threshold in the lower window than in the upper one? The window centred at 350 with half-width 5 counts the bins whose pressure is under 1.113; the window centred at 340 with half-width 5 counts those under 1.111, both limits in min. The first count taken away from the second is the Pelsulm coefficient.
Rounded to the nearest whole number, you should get 0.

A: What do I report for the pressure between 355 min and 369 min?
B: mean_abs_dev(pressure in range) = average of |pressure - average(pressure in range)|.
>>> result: 0.046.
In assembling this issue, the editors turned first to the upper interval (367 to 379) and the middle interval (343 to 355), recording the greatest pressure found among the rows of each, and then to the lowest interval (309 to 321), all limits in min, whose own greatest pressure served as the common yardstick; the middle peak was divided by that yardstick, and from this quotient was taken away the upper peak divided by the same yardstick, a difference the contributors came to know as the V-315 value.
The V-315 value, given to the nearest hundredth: -0.22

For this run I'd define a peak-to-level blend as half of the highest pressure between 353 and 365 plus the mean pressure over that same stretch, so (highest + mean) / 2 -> 1.22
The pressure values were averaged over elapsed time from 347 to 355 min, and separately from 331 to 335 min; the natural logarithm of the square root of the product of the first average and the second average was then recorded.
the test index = 0.10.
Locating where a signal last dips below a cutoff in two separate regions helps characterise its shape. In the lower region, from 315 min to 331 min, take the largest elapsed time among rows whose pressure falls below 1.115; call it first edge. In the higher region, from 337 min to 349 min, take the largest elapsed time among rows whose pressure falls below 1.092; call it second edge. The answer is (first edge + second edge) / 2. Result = 335 min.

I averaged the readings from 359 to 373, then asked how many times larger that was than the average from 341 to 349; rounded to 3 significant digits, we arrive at 1.21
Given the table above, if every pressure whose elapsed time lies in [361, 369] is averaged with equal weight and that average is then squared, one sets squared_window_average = 1.59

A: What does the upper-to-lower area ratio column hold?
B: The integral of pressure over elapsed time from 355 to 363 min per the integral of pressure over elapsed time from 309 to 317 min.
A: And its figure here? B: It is 1.08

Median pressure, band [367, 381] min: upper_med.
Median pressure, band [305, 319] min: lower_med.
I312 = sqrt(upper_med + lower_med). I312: 1.55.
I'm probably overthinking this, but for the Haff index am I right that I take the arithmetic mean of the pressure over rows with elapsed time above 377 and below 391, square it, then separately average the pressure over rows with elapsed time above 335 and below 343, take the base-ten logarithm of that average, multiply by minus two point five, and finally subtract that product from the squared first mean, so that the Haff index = 1.31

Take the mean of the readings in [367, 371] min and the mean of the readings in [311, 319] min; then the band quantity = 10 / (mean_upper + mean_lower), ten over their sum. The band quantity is 4.10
